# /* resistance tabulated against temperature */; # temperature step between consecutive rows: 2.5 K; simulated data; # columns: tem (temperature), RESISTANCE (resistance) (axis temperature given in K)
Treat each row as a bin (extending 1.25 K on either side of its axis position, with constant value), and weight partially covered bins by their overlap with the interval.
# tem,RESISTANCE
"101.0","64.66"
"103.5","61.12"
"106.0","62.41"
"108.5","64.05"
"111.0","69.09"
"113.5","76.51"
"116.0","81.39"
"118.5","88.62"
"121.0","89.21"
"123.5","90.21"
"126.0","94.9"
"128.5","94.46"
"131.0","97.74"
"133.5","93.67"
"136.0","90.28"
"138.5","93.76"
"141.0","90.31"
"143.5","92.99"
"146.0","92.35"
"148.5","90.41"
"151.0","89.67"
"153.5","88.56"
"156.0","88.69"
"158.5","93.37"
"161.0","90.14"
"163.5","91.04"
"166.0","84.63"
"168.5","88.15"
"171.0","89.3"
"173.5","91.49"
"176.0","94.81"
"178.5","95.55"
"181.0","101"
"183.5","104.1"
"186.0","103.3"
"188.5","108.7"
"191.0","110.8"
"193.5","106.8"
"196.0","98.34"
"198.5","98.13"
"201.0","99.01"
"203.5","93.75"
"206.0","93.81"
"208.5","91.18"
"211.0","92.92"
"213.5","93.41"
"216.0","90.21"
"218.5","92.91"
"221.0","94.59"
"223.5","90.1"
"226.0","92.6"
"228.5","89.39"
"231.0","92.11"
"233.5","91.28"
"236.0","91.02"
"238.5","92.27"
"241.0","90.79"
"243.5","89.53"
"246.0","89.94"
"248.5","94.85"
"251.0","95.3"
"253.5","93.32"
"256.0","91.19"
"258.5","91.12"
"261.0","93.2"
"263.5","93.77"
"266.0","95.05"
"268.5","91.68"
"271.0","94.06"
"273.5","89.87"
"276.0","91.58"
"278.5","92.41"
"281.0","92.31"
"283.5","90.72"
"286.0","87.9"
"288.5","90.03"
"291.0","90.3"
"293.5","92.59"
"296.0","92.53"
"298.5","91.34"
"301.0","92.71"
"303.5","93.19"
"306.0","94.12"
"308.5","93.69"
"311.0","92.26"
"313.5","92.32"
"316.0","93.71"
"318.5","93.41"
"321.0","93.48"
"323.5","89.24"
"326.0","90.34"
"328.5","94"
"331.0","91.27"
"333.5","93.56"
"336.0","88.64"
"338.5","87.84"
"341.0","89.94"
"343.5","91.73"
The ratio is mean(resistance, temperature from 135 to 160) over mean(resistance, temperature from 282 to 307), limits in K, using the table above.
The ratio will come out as 0.99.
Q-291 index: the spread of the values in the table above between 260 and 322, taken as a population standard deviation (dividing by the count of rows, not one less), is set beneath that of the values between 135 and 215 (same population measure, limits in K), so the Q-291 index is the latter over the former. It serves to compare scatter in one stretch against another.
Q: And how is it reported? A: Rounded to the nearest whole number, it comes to 4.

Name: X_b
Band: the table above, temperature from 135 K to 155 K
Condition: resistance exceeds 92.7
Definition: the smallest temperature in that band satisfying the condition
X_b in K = 138.5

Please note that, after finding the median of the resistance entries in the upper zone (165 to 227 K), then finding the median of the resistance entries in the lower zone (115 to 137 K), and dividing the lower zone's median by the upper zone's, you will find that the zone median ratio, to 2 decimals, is 0.96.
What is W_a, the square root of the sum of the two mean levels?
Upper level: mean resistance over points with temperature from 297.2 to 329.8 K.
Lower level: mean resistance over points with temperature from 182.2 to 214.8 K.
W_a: 13.9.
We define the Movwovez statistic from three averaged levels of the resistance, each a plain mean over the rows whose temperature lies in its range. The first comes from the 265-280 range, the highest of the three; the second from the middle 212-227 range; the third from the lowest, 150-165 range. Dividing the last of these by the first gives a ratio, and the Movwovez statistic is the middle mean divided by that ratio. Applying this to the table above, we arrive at 94.6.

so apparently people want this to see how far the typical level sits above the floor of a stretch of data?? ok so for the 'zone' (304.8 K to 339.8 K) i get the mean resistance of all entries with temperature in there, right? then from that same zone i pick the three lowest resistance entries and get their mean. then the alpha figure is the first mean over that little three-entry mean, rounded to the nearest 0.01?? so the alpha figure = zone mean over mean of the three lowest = 1.04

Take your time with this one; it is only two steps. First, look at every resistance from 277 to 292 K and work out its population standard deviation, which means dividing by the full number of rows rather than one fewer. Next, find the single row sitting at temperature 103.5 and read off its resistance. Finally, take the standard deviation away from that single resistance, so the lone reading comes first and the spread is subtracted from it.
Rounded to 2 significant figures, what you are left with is 60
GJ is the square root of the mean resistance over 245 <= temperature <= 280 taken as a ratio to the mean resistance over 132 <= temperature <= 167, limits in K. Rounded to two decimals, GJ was 1.01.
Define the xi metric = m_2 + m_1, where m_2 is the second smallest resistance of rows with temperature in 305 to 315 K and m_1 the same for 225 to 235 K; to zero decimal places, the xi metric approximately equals 184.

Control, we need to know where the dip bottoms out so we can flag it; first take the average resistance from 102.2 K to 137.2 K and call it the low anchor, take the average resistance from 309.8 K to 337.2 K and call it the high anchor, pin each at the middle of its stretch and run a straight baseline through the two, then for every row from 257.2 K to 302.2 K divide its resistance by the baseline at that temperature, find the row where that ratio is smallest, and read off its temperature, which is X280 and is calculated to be 286.0 K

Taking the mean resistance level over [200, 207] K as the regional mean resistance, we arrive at 95.5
